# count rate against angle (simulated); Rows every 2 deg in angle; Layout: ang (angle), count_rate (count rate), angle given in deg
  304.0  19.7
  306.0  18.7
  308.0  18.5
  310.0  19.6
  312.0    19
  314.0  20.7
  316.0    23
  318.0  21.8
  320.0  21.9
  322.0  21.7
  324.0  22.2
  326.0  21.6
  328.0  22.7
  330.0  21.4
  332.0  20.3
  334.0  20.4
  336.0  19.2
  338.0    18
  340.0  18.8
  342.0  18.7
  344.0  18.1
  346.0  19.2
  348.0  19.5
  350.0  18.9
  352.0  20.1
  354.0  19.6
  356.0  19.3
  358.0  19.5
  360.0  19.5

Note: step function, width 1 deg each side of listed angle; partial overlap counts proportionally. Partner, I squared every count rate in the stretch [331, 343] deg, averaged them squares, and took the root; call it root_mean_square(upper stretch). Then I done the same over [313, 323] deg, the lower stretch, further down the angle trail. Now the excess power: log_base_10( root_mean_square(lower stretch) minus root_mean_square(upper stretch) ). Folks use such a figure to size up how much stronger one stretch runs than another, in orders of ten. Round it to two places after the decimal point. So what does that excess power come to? 0.41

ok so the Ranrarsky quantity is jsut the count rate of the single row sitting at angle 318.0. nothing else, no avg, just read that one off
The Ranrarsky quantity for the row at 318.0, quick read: 21.8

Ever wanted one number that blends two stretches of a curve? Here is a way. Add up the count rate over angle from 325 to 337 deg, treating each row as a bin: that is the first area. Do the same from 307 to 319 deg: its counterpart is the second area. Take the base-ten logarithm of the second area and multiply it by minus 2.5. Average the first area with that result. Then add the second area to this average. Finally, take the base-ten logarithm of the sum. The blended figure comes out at 2.57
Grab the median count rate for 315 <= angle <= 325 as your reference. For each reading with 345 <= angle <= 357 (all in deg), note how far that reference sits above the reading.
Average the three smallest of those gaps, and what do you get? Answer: 2.2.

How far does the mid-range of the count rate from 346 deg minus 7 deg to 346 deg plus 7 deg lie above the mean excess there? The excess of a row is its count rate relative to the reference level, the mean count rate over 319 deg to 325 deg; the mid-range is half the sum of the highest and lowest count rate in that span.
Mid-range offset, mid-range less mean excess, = 22.0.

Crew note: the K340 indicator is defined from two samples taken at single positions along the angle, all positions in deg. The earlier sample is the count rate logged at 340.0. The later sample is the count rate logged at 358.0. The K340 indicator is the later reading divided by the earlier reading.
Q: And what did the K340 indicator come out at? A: 1.04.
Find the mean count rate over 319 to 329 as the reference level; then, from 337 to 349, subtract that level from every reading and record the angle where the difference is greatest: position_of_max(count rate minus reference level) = 348.0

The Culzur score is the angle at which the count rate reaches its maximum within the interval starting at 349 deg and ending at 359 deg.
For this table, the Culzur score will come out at 352.0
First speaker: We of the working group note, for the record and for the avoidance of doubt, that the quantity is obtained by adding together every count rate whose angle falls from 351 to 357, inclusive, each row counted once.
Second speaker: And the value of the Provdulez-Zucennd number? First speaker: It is 59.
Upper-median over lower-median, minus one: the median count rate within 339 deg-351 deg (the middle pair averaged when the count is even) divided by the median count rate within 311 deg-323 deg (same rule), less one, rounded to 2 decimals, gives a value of -0.13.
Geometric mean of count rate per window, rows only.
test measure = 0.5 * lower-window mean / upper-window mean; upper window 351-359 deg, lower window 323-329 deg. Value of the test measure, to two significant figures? 0.56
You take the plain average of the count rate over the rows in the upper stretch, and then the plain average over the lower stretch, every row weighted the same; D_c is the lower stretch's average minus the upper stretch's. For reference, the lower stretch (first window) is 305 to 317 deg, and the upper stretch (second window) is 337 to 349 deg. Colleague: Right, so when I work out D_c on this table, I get 1.2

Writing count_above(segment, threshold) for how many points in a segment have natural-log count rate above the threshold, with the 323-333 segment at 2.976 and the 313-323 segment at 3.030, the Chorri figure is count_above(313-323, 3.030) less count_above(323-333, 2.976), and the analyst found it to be 0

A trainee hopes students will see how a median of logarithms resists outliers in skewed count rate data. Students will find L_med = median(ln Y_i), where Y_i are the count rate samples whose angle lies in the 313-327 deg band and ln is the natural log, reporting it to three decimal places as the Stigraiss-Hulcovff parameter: 3.082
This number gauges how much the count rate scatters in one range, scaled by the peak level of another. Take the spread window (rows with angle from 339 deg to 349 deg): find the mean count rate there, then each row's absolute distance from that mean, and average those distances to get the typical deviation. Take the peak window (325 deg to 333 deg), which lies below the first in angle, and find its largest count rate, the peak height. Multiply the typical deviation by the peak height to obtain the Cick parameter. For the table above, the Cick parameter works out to 9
